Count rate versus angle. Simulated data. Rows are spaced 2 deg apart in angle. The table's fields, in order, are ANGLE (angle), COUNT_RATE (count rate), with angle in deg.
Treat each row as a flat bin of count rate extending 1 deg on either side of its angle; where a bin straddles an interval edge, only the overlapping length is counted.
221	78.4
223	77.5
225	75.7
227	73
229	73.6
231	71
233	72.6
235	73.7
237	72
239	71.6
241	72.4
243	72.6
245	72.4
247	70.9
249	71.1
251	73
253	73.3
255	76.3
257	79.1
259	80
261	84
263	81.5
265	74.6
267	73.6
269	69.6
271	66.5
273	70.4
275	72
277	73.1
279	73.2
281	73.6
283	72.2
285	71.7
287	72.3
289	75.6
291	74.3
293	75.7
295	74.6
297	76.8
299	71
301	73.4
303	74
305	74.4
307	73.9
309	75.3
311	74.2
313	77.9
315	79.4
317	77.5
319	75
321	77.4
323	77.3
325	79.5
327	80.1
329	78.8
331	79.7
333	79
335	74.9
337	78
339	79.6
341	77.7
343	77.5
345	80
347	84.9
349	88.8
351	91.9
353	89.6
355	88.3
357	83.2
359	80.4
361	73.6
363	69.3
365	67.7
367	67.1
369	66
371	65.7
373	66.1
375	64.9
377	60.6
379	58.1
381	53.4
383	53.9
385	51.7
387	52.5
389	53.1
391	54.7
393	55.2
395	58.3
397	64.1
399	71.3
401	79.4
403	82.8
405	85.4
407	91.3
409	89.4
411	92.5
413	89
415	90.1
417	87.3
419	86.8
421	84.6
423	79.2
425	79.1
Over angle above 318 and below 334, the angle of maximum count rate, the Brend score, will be 327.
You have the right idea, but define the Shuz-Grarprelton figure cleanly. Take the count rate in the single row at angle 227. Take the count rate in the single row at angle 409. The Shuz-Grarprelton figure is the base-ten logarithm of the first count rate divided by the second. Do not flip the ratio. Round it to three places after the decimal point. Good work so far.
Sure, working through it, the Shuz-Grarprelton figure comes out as -0.088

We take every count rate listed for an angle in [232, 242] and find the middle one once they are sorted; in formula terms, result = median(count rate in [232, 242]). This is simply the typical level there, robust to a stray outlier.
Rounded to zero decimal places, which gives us 72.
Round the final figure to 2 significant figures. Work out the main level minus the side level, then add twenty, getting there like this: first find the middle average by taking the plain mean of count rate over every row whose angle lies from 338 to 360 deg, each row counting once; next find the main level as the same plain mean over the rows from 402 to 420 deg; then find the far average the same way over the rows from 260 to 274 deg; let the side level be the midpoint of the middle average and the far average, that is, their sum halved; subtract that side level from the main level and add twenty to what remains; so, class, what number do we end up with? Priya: 29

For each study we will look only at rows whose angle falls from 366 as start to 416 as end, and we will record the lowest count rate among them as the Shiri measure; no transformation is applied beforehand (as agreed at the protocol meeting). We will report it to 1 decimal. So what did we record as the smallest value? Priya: 51.7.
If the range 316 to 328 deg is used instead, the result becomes 75.0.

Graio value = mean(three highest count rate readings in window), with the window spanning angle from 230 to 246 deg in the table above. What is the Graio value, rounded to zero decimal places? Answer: 73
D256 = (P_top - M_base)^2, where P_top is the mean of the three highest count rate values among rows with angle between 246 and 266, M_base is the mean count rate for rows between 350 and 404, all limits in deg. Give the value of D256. 205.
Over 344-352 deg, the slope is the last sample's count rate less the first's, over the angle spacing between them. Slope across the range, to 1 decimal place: 2.0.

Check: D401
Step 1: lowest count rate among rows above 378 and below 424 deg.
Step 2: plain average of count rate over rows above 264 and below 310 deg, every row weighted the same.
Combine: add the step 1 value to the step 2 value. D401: 125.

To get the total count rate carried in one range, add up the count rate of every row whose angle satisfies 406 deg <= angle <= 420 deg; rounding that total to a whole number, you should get 626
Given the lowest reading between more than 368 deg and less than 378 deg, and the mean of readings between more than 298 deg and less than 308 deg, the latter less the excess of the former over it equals 86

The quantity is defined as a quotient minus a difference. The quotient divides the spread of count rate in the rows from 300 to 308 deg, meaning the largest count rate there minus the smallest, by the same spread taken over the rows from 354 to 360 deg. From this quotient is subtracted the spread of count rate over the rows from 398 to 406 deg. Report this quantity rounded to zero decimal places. -14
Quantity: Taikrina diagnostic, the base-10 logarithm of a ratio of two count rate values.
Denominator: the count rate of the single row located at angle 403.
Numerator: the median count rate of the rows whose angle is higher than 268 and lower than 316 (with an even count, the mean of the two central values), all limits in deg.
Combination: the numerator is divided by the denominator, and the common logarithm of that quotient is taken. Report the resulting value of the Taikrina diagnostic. -0.050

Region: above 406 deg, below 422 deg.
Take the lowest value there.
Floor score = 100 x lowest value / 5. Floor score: 1692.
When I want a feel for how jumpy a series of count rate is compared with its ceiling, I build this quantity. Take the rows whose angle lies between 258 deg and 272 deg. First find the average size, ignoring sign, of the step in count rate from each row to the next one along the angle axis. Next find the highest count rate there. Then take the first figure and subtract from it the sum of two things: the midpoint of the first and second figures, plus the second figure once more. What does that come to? -124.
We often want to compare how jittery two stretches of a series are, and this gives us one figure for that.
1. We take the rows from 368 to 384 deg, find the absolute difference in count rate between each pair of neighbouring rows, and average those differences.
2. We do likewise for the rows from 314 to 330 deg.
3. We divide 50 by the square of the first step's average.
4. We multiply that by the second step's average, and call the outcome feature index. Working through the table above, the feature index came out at 20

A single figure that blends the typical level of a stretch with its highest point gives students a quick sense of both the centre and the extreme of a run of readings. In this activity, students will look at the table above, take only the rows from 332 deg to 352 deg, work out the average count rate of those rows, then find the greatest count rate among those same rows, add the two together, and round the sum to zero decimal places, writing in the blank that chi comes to 173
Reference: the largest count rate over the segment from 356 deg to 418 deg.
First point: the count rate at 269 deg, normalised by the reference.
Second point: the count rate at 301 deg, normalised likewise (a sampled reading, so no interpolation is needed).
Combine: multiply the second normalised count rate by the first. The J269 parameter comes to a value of 0.60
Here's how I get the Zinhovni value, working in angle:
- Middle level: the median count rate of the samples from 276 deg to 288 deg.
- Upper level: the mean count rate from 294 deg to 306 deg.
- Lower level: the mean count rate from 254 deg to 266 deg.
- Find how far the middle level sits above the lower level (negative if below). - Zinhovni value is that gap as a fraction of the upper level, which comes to -0.09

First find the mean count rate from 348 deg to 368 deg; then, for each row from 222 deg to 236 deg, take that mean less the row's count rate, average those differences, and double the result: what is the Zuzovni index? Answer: 12.2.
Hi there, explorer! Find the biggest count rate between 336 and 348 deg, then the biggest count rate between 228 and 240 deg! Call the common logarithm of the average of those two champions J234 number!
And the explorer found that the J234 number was 1.90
